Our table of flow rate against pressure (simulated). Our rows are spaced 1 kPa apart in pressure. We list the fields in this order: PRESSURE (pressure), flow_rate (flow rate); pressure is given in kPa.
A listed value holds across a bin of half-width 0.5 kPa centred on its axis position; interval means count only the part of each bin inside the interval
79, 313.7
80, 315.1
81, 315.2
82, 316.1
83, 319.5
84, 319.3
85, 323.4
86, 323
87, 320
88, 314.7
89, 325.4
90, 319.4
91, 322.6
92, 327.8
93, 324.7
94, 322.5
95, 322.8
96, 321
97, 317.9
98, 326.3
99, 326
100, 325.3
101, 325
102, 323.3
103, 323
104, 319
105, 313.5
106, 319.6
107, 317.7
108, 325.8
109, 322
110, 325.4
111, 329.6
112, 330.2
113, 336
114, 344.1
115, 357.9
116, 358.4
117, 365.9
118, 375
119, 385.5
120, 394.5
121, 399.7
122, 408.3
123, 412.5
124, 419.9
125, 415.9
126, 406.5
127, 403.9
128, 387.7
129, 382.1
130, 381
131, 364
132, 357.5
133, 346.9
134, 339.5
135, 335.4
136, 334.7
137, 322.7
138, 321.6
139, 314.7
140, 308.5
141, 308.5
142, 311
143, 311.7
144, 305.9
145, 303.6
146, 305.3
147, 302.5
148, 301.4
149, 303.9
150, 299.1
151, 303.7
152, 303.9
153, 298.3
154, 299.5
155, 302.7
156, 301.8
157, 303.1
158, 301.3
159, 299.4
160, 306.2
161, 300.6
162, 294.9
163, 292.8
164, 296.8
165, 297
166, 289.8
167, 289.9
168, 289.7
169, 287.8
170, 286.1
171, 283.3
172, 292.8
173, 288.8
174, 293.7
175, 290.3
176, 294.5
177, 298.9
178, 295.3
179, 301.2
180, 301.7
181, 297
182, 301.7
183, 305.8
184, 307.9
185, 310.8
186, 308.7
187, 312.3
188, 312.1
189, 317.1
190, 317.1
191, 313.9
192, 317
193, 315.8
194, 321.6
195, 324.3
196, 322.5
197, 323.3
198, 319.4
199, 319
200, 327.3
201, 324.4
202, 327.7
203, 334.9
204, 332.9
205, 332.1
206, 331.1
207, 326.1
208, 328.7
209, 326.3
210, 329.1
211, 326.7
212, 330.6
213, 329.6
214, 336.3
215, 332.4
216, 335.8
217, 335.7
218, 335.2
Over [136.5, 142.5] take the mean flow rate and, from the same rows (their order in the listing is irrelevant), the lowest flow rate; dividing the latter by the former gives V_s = 0.981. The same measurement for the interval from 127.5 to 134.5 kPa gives 0.929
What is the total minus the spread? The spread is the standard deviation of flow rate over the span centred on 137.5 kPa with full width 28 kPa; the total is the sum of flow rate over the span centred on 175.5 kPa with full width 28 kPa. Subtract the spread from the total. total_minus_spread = 8299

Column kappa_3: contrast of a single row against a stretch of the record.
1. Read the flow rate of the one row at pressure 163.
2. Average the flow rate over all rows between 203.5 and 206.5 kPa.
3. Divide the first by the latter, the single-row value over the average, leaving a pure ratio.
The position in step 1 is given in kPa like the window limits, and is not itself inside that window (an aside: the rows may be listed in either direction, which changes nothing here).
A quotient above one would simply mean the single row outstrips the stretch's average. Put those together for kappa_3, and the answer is 0.88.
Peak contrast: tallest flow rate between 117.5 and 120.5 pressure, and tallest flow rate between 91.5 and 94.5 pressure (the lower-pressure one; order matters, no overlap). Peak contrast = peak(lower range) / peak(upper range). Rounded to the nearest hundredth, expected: 0.83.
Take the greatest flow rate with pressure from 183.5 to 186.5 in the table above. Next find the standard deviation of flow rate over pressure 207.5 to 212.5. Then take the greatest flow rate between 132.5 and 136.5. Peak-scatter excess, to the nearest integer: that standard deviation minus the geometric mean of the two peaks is -327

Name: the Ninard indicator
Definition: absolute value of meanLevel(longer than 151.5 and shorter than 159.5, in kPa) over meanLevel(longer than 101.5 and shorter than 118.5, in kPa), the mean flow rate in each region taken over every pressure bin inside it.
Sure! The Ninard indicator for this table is 0.90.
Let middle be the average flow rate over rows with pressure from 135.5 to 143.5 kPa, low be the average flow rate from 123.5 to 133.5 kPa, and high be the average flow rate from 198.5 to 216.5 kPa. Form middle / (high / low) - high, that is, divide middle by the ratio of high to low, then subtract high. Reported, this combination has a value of 42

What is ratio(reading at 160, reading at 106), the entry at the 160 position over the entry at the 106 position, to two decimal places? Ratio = 0.96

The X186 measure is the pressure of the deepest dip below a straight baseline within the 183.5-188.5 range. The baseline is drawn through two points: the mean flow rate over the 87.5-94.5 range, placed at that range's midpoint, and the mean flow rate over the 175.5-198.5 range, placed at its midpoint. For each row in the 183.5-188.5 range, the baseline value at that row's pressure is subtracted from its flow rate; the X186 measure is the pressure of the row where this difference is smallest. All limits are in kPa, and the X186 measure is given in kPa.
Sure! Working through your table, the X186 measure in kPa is 184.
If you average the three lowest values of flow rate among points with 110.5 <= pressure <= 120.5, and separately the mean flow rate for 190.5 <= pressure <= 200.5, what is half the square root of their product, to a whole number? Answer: 163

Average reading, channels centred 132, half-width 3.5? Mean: 358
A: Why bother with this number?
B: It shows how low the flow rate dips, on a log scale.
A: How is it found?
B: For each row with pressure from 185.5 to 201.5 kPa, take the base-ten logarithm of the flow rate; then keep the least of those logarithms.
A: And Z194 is 2.490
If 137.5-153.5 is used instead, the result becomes 2.475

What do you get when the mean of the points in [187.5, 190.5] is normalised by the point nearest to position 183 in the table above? 1.03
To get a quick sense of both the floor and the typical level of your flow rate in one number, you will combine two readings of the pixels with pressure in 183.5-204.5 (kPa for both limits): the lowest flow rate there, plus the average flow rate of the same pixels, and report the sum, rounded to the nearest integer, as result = 627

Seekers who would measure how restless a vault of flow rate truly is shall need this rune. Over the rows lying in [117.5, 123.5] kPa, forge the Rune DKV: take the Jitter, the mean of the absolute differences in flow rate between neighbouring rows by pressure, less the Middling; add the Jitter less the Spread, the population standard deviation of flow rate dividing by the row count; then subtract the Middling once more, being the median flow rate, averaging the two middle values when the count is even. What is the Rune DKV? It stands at -792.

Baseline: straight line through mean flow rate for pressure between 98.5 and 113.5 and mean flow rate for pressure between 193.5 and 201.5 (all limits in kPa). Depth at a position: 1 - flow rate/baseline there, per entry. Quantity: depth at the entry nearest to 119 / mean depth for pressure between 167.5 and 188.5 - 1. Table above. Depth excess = -3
